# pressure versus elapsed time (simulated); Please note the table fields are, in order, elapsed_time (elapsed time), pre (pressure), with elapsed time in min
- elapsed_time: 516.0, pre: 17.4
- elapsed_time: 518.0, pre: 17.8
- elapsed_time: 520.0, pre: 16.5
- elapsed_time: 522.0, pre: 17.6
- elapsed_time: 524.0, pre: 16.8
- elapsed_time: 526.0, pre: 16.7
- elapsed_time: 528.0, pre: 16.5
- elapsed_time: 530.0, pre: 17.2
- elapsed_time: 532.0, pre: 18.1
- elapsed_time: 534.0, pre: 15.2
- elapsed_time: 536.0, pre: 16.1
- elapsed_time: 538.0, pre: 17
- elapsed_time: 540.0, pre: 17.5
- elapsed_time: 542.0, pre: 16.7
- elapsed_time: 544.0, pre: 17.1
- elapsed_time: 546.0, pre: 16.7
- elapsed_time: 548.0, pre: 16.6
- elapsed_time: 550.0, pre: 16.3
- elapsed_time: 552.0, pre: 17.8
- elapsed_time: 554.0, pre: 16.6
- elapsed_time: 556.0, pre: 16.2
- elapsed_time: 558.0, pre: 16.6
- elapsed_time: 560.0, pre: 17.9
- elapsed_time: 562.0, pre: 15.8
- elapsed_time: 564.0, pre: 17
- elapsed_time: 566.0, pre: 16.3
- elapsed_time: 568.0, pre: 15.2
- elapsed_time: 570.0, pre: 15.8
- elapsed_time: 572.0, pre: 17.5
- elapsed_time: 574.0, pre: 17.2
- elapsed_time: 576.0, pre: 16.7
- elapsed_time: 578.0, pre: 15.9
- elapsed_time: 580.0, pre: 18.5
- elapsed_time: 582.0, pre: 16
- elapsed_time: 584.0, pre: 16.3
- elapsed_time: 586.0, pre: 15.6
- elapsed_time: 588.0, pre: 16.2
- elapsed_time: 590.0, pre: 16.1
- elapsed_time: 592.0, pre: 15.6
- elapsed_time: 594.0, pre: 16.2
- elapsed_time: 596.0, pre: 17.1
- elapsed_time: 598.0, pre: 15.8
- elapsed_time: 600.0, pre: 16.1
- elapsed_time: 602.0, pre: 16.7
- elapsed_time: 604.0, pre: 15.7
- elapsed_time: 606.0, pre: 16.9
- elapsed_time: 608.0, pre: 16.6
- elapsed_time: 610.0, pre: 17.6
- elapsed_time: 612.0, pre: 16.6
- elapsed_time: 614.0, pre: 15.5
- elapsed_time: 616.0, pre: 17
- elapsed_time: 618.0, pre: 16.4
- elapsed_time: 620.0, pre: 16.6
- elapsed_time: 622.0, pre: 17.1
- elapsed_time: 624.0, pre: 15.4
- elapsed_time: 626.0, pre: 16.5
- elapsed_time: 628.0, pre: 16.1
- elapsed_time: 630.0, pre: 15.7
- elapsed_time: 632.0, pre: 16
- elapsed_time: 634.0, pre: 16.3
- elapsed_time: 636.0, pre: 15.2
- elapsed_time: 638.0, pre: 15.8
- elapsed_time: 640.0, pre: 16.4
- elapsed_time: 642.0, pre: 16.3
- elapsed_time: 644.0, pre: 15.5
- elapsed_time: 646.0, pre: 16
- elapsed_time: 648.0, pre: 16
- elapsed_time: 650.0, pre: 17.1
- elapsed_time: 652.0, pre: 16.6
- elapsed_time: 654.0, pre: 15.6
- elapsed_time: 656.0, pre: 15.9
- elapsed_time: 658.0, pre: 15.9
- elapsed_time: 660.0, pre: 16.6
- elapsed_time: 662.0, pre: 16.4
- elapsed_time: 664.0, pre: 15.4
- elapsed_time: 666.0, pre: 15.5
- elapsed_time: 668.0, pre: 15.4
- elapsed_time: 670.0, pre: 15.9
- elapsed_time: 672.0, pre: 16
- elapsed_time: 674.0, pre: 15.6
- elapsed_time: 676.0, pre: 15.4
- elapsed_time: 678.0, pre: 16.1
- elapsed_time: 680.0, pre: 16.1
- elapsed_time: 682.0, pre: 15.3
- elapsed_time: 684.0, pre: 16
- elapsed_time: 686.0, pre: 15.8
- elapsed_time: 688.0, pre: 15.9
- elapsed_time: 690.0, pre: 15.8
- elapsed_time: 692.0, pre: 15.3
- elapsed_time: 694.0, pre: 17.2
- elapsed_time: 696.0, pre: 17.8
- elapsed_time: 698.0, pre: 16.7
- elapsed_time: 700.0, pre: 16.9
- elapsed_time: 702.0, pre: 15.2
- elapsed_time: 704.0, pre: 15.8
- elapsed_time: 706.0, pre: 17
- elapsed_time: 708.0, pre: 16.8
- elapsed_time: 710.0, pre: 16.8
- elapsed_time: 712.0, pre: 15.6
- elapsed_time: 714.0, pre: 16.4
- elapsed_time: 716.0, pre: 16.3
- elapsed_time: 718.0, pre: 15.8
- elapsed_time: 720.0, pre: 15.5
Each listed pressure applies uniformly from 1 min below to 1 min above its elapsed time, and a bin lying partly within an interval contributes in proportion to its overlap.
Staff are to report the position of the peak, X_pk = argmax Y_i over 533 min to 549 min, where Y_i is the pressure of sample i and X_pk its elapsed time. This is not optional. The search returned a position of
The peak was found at 540.0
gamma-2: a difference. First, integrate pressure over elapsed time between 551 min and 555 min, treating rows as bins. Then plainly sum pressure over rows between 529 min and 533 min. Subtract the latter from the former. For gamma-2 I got 33.5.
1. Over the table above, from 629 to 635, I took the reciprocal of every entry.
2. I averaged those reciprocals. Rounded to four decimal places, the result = 0.0625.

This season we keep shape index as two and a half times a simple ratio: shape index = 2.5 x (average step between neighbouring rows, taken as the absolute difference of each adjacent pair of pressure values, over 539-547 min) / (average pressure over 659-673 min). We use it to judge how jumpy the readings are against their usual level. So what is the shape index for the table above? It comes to 0.08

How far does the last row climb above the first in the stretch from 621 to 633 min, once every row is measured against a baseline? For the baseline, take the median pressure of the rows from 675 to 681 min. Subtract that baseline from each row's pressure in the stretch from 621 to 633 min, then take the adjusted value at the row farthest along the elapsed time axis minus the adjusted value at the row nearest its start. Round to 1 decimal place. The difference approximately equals -1.1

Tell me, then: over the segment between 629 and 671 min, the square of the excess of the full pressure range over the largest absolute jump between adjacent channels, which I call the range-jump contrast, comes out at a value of 0.64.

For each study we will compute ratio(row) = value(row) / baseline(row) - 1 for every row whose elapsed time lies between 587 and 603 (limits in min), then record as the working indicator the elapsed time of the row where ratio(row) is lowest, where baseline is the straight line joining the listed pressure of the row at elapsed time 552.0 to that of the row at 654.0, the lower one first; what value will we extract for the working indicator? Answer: 592.0 min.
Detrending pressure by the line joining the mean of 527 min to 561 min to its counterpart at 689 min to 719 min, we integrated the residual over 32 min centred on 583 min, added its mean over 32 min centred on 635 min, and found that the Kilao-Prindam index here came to -11.9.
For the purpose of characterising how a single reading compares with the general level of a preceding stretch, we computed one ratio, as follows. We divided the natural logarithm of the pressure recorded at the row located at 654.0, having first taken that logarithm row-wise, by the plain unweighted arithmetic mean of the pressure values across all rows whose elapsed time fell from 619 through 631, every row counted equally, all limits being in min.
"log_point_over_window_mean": 0.169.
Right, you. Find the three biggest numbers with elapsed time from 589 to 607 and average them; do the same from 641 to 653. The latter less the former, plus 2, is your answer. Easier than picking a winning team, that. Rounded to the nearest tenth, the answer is 1.8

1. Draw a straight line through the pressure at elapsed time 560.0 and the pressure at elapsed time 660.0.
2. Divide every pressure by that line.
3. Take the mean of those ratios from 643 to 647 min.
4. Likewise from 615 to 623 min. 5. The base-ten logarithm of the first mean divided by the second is -0.019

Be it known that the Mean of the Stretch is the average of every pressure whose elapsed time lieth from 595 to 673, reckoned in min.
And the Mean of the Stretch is 16.2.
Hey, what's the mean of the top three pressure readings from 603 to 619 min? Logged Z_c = 17.2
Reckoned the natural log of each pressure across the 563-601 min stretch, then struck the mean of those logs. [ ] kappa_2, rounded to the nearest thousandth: 2.795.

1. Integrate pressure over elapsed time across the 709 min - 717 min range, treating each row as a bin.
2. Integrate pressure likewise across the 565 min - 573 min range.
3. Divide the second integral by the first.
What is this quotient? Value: 1.00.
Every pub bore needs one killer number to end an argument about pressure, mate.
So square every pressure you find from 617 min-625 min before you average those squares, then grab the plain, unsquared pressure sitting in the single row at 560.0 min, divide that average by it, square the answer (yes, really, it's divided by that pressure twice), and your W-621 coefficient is 225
